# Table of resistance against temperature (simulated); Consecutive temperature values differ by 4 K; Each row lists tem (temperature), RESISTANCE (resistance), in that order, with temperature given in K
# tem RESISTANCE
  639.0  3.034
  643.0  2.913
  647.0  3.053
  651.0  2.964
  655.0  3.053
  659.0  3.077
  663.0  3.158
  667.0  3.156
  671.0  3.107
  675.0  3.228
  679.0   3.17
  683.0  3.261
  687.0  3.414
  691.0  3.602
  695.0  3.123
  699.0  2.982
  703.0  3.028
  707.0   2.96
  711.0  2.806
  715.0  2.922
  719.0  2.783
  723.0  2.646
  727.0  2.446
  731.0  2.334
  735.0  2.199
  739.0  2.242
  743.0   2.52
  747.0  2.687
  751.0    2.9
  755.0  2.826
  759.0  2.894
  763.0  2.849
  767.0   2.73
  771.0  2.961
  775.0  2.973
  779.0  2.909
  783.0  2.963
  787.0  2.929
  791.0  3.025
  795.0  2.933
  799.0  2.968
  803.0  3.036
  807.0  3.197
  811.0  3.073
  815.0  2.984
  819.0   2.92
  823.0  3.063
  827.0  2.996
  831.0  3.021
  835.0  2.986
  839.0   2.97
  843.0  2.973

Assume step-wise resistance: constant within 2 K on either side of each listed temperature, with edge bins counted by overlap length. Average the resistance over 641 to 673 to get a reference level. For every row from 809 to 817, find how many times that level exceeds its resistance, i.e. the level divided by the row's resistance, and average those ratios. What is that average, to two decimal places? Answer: 1.01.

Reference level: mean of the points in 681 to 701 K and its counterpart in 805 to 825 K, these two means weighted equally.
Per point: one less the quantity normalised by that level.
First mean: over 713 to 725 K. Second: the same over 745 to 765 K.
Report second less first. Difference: -0.02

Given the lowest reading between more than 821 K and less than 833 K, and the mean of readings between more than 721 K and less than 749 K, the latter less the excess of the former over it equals 1.9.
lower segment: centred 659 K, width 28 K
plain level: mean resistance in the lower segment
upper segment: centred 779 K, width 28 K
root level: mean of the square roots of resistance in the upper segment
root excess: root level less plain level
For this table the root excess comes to -1.37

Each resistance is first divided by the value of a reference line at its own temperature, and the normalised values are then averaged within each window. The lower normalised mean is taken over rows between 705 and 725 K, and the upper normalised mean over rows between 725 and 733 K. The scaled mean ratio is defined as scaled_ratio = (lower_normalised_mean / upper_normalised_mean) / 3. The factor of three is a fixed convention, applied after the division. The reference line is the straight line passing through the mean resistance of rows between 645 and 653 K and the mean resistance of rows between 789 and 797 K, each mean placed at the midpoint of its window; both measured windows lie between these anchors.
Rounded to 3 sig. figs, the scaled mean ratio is 0.393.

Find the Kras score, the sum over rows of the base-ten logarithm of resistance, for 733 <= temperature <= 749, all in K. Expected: 1.52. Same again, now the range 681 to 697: 2.10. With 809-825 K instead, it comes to 1.91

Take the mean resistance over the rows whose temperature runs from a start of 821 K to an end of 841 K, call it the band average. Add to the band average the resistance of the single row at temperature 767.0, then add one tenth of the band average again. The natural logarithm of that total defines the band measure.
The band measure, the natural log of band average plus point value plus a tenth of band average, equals 1.80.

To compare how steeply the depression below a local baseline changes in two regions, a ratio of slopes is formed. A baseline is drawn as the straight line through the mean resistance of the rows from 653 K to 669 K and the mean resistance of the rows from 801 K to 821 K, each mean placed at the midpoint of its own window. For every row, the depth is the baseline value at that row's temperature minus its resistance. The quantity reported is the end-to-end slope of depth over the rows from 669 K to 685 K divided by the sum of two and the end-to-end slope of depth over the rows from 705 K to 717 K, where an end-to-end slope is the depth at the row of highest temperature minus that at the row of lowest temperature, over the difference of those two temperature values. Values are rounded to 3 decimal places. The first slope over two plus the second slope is -0.007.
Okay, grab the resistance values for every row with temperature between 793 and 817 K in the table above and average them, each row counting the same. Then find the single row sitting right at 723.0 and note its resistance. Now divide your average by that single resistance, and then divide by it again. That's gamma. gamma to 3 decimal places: 0.433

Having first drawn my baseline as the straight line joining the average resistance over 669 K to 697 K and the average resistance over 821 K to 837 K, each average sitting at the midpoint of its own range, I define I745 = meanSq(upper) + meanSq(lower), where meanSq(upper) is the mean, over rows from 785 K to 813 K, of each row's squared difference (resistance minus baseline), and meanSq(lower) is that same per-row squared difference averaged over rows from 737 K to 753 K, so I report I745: 0.41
